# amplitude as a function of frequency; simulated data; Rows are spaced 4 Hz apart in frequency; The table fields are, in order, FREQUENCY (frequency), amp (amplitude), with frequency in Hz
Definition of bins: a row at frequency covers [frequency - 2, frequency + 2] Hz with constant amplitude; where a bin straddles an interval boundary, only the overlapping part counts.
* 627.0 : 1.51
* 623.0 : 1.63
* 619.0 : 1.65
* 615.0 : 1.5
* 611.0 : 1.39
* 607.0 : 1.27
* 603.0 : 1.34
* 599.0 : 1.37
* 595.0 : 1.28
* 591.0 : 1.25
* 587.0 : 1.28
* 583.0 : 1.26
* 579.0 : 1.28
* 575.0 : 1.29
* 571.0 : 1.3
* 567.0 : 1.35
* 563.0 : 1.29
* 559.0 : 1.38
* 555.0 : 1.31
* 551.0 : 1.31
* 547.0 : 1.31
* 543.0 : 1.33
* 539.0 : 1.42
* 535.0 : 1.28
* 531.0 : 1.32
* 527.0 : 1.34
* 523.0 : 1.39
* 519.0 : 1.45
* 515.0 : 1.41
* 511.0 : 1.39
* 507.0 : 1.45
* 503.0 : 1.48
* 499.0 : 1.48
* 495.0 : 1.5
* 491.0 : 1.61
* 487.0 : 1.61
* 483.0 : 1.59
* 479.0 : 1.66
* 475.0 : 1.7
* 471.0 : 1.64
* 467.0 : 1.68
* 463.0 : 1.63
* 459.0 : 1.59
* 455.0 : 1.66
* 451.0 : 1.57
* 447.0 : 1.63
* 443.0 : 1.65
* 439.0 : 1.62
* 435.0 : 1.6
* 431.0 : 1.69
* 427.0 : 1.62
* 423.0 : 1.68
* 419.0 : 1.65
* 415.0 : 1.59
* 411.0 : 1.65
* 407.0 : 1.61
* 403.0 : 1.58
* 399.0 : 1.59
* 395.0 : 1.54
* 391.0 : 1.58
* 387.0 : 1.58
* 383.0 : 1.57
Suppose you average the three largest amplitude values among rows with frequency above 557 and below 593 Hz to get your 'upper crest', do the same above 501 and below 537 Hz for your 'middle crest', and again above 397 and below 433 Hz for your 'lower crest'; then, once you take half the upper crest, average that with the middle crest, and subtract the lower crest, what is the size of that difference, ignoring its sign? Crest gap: 0.61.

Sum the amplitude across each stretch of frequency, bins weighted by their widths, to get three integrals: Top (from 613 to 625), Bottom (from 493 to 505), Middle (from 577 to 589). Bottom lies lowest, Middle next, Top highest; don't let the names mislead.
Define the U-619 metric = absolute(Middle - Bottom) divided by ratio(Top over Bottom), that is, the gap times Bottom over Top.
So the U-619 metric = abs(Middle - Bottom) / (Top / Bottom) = 2.4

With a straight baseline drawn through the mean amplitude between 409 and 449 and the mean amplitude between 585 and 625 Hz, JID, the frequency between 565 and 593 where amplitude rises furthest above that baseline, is 567.0 Hz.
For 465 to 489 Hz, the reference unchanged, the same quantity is 475.0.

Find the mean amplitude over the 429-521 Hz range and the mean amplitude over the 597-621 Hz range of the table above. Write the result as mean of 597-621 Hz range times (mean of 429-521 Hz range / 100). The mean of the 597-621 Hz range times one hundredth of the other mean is 0.0224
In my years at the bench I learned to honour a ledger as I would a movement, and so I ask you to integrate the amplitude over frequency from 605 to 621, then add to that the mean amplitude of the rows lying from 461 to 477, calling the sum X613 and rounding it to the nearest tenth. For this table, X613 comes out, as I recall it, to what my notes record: 24.9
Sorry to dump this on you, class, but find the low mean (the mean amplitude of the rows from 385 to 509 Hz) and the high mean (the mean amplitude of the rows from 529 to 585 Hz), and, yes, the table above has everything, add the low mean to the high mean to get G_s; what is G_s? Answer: 2.92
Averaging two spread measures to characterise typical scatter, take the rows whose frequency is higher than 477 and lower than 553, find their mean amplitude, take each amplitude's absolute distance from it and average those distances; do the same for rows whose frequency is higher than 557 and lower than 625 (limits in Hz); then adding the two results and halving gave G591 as 0.091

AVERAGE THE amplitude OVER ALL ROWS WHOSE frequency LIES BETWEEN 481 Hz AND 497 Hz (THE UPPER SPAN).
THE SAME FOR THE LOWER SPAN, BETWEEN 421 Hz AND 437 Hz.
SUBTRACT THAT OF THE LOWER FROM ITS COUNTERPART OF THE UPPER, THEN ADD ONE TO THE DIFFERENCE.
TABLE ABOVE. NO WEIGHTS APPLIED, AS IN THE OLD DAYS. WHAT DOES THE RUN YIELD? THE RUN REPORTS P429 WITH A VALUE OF 0.93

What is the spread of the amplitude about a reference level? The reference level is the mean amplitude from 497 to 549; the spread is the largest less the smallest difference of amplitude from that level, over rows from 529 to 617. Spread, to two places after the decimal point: 0.25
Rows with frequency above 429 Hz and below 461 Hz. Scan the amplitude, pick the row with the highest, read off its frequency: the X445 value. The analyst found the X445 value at 431.0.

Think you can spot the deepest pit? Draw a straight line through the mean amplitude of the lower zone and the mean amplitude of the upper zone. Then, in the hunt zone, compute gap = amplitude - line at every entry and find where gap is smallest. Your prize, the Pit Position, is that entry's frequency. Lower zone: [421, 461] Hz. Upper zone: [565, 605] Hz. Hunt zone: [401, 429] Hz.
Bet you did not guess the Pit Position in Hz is 403.0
